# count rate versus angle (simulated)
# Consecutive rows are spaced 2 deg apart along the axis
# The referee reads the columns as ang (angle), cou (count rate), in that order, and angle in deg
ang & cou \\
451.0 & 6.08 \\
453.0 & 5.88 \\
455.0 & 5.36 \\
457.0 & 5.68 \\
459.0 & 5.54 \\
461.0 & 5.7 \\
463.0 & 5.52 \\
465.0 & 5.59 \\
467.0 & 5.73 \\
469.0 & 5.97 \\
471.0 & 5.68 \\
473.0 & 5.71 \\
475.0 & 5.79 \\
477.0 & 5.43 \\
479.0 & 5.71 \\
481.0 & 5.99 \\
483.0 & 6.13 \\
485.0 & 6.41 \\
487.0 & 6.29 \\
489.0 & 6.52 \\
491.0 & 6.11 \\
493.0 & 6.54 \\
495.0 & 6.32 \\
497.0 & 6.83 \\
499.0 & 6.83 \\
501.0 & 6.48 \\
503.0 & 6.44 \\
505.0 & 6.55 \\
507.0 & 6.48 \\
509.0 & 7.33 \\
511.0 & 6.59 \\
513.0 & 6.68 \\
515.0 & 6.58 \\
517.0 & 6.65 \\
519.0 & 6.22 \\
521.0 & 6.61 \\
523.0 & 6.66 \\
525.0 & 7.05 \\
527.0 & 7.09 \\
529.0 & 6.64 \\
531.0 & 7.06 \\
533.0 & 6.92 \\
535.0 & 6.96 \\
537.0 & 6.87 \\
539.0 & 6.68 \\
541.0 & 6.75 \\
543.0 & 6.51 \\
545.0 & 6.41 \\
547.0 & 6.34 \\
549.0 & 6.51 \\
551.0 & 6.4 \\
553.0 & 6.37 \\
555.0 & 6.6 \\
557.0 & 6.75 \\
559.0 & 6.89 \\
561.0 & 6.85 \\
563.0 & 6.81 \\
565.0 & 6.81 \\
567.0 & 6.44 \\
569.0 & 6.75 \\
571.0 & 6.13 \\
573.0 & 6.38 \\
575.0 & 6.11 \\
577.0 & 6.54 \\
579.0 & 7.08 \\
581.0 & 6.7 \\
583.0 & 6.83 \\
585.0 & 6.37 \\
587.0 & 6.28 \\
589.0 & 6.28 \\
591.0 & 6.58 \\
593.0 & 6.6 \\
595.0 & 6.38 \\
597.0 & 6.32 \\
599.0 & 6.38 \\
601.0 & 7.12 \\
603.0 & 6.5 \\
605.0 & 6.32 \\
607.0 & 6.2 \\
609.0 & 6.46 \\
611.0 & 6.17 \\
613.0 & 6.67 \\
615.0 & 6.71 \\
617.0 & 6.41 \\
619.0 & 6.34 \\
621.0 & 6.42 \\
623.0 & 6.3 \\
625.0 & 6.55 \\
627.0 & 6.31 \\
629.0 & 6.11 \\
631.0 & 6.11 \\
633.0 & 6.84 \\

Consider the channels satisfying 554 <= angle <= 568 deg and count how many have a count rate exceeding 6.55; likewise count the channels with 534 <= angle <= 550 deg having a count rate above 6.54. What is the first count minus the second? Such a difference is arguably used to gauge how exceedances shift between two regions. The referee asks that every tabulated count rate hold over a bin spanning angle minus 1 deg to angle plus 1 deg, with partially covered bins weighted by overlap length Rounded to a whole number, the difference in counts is 2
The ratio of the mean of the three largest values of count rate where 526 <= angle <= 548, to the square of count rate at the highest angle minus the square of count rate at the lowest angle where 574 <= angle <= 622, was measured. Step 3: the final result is 1.8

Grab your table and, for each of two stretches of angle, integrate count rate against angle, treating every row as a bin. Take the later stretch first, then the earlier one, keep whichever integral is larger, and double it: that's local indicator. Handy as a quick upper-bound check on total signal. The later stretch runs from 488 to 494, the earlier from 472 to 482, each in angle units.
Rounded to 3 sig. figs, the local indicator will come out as 115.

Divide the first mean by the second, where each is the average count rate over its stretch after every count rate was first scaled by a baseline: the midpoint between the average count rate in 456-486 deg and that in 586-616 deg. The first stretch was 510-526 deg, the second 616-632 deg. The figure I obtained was 1.05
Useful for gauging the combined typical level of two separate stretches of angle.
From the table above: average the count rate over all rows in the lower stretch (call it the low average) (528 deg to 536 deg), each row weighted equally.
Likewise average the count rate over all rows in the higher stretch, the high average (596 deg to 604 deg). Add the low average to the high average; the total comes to 13.5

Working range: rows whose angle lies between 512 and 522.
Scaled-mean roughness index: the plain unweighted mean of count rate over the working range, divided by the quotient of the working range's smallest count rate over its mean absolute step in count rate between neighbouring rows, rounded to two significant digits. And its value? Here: 0.26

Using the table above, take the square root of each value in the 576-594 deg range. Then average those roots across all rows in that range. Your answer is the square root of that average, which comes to 1.602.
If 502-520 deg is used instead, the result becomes 1.603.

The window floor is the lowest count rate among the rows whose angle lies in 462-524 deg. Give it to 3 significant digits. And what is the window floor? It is 5.43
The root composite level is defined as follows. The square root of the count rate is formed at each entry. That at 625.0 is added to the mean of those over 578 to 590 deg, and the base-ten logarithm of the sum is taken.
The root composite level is 0.710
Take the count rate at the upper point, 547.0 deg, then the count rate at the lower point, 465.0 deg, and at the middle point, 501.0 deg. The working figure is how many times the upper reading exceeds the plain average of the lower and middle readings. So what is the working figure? 1.05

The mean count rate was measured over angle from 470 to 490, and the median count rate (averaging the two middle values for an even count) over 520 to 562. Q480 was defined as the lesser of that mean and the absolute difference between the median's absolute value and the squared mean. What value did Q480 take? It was 6.0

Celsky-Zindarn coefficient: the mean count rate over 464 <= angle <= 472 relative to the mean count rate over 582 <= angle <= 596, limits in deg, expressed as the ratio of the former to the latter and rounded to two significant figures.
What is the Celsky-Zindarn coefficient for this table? 0.89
